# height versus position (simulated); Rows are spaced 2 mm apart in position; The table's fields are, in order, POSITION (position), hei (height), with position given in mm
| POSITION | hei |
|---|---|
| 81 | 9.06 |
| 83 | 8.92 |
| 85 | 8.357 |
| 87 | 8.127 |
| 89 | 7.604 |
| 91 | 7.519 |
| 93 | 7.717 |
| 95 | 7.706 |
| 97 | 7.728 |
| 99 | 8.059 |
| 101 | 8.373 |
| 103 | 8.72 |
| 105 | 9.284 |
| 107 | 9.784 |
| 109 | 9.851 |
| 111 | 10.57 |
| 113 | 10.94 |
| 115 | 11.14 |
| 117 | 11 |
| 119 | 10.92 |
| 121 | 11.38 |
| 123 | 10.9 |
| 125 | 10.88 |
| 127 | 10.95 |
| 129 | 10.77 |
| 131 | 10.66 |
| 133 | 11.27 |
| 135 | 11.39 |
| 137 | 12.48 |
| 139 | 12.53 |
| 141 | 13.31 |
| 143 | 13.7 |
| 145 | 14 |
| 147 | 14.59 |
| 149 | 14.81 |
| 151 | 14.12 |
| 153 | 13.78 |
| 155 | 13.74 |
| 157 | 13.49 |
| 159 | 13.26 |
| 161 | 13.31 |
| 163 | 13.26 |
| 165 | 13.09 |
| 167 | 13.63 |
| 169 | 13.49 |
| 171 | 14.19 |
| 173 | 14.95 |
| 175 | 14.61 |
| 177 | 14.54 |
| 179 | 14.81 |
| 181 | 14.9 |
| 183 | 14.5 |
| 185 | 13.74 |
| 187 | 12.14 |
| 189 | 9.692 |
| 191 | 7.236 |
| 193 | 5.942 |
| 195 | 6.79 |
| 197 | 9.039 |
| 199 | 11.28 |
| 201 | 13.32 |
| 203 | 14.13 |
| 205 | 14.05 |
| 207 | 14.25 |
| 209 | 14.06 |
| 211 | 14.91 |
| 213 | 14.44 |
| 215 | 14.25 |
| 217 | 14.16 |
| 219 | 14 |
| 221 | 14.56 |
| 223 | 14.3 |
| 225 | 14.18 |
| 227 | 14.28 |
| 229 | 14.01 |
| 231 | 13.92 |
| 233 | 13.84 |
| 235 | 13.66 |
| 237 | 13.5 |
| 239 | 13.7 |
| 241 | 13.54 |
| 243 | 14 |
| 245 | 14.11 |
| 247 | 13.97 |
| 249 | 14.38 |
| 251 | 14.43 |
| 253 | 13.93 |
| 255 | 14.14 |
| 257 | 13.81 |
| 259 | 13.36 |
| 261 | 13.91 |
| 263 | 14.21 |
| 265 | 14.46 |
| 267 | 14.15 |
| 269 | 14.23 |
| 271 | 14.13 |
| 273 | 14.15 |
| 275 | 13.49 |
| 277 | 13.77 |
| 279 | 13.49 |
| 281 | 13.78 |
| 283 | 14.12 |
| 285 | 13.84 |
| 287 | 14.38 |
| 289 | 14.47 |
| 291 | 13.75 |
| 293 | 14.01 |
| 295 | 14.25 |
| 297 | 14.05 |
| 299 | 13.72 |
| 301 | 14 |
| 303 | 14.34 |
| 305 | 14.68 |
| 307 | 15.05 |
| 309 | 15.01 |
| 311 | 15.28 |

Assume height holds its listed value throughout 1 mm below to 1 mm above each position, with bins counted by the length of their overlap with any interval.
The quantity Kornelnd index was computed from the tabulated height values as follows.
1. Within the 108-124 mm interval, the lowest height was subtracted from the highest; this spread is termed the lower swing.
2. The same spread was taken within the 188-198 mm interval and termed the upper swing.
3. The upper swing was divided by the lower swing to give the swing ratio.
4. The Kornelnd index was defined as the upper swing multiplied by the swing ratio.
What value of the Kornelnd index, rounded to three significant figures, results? 9.20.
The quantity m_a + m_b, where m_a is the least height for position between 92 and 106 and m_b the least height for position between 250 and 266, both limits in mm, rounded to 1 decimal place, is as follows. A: 21.1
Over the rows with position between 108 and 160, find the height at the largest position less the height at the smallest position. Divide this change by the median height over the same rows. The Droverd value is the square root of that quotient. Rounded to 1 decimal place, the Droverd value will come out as 0.5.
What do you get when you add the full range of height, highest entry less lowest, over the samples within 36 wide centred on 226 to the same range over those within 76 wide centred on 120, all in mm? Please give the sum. 8.7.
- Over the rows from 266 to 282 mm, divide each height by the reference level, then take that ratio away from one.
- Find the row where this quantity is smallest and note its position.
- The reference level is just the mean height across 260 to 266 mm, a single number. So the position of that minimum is 269 mm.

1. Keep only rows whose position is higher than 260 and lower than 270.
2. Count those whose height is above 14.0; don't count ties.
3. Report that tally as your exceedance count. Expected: 4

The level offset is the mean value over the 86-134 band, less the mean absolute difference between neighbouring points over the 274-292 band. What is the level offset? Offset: 9.3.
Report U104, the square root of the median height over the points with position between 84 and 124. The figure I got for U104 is 3.00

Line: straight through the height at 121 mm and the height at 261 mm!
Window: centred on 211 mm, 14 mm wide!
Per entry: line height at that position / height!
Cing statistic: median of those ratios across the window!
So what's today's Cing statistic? 0.92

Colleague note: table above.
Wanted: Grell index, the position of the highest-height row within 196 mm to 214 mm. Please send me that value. 211 mm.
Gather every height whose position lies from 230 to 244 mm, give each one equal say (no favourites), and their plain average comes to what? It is 13.7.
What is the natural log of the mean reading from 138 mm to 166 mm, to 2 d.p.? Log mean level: 2.61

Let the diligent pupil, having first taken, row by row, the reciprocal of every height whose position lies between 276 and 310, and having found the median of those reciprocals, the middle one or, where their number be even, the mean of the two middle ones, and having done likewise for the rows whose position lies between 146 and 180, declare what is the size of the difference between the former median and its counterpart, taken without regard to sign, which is 0.001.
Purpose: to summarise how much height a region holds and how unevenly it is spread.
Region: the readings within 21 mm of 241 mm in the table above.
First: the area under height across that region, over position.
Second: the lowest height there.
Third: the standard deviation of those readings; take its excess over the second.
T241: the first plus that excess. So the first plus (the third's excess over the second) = 574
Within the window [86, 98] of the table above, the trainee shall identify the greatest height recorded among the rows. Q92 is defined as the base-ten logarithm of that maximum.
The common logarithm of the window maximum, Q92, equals 0.91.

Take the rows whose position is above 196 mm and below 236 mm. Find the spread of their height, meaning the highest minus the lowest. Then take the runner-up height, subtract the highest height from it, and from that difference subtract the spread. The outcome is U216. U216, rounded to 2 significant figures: -6.2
